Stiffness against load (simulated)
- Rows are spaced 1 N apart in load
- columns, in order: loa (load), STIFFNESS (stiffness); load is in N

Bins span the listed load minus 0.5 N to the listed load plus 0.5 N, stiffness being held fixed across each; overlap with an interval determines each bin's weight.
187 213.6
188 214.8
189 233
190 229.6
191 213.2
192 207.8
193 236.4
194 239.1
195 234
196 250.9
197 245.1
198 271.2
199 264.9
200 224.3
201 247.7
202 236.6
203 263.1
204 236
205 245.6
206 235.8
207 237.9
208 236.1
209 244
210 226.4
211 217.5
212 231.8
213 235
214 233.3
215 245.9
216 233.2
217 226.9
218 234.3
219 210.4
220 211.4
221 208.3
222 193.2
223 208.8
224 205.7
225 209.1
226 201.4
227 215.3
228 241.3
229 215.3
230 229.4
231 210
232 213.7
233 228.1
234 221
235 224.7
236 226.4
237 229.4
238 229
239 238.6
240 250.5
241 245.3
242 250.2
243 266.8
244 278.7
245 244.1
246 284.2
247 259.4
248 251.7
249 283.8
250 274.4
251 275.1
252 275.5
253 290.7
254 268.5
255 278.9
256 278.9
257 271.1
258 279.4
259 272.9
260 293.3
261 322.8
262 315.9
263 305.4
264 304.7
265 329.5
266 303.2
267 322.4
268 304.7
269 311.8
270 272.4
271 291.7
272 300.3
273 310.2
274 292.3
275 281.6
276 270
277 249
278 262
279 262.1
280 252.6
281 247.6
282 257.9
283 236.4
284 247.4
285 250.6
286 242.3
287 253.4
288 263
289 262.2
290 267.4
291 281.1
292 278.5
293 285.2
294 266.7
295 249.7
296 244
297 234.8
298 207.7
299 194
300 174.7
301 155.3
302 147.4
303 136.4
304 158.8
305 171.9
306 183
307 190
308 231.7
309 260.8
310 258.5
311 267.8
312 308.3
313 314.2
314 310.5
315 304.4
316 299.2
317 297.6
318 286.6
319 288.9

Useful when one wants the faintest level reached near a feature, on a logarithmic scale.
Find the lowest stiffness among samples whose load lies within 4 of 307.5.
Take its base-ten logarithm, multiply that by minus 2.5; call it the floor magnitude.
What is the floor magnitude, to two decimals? -5.50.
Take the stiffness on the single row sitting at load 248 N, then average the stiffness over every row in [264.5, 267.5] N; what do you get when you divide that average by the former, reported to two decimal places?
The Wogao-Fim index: 1.26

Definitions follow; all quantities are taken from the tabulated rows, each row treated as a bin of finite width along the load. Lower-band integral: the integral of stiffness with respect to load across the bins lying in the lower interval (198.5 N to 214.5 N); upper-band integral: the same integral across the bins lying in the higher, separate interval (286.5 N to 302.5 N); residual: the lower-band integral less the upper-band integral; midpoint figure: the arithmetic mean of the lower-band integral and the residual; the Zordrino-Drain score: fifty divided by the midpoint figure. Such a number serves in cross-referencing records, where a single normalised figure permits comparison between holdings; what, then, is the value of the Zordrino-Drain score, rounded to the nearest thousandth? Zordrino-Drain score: 0.026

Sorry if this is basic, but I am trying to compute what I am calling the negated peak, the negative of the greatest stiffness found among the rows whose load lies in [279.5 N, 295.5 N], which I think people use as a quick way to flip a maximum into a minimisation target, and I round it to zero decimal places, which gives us -285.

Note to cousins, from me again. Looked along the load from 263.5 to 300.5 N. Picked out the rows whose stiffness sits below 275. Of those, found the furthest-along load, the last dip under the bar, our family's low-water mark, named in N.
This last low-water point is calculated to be 300 N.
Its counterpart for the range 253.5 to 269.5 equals 259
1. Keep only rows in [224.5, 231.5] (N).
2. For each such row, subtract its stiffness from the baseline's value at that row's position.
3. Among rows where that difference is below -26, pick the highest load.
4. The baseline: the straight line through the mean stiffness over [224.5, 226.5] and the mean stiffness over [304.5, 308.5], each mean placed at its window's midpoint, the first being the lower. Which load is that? 228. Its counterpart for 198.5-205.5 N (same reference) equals 205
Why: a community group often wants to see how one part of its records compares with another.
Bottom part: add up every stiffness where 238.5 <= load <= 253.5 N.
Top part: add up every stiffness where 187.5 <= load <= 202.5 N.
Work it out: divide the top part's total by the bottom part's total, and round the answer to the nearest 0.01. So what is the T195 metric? 0.89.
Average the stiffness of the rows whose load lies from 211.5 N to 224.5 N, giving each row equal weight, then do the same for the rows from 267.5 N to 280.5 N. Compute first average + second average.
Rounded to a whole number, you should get 503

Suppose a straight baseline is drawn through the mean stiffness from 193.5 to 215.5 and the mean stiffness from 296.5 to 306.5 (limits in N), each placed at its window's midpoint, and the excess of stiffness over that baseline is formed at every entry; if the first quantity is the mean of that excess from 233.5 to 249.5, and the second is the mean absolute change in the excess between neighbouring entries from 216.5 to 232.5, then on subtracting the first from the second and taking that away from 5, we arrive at 25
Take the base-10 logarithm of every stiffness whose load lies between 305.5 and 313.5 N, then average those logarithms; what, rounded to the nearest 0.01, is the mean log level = 2.39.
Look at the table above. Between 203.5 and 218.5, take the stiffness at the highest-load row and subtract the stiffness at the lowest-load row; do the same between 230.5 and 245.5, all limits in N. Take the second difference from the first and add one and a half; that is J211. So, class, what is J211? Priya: -34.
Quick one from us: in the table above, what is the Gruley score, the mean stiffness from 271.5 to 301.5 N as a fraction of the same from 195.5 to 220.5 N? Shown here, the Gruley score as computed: 1.06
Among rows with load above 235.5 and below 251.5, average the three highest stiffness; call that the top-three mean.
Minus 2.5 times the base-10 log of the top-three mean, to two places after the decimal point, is -6.13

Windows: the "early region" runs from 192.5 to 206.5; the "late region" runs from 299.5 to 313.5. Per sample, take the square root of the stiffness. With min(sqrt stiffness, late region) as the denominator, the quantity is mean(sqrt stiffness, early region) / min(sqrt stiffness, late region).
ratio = 1.34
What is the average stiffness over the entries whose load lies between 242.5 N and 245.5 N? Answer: 263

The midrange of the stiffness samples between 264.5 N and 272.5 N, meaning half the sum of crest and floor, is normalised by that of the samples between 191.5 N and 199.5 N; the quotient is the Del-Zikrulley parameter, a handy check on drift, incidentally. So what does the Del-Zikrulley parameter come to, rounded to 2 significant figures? 1.3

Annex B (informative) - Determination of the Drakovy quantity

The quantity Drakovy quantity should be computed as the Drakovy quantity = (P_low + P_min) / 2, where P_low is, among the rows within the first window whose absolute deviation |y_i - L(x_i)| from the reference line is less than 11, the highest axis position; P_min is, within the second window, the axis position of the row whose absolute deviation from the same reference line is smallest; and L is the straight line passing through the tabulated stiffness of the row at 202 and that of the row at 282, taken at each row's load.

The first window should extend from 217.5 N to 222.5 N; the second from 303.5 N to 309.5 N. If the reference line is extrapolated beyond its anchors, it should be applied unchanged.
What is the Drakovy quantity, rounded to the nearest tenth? 263.5 N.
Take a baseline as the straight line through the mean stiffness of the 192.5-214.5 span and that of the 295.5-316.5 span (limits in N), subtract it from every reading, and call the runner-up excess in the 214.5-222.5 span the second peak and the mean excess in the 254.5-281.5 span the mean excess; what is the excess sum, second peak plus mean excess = 53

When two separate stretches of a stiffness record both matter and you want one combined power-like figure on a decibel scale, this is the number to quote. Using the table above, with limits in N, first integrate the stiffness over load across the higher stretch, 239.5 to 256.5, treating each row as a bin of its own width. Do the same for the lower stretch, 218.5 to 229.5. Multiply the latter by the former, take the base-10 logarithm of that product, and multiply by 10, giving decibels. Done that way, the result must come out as 70.2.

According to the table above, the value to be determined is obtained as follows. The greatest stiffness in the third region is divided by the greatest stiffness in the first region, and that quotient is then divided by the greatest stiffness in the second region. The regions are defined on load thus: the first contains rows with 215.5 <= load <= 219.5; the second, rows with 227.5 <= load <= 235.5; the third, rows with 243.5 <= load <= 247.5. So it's 0.0050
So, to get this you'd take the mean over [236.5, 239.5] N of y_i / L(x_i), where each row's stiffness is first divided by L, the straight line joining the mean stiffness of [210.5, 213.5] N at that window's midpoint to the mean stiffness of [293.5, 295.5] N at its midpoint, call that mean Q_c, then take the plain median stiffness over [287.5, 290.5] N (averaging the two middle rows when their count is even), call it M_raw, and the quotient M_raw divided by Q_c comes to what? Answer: 269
